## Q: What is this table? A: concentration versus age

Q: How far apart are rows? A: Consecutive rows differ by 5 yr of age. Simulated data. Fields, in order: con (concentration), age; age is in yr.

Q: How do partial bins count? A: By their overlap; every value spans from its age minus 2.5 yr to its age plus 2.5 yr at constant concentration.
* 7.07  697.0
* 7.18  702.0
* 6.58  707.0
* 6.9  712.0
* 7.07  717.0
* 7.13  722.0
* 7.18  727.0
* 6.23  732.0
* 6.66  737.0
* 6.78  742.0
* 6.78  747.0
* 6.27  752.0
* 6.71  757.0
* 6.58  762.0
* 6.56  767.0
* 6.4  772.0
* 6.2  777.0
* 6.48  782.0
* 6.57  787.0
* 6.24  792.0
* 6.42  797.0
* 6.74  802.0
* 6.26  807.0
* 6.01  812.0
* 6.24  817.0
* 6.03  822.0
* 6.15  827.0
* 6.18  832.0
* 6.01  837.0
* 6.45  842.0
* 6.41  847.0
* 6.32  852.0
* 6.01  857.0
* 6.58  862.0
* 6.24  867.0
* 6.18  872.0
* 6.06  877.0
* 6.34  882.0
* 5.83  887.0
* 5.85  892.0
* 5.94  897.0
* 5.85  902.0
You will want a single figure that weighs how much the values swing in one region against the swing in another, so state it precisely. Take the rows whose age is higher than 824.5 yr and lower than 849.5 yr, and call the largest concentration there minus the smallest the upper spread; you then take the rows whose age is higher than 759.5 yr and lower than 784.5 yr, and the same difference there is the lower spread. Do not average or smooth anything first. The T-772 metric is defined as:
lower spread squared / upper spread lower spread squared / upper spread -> 0.3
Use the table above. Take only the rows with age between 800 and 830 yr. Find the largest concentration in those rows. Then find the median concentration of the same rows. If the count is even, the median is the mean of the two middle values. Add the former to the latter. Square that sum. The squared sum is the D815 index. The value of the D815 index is 167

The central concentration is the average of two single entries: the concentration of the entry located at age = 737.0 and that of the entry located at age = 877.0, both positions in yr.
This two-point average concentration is 6.36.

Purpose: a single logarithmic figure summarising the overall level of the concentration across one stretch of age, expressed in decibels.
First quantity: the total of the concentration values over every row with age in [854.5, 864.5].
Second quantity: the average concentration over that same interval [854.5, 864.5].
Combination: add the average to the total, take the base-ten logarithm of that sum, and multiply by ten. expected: 12.8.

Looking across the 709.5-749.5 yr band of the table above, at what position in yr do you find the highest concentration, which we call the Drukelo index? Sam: 727.0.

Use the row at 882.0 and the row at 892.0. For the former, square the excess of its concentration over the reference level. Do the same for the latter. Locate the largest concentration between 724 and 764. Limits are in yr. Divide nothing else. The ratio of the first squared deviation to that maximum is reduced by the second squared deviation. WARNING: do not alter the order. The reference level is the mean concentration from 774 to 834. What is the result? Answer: -0.20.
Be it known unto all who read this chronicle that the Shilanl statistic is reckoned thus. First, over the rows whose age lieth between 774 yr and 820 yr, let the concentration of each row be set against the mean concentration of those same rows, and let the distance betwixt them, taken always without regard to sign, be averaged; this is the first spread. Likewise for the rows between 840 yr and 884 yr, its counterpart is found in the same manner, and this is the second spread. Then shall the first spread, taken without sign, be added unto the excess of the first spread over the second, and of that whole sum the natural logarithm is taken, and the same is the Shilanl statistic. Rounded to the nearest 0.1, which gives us -1.6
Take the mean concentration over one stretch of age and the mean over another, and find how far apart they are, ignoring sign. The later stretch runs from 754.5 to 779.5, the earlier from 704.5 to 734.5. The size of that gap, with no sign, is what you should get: 0.36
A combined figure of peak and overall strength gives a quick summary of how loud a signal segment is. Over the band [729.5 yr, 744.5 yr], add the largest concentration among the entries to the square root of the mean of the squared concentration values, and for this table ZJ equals 13.3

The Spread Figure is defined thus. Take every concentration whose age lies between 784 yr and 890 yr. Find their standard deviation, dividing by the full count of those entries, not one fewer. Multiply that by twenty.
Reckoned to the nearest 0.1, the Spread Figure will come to 4.4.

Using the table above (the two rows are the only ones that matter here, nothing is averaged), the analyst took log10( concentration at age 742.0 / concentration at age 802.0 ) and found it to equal 0.00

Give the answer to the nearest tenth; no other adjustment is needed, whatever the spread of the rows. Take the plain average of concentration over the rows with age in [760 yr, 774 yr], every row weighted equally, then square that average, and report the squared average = 42.4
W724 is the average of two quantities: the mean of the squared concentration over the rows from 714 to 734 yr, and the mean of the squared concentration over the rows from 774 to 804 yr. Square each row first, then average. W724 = 45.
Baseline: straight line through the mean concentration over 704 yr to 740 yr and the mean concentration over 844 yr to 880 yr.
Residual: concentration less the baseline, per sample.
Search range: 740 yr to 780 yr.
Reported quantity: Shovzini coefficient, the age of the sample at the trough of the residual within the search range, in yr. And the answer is 752.0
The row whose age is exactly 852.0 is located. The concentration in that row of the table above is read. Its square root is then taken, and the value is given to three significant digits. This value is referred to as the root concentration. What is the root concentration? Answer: 2.51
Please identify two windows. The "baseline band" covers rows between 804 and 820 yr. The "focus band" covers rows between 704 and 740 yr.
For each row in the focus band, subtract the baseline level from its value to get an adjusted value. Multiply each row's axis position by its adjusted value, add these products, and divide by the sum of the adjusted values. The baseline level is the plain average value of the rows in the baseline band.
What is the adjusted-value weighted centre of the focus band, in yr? 720.9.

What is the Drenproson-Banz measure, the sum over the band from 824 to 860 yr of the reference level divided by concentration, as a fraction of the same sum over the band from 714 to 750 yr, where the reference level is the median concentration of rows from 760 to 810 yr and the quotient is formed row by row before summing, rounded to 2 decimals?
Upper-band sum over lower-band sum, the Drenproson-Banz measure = 1.10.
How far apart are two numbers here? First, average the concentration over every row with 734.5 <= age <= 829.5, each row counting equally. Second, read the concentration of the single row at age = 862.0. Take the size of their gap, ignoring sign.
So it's 0.15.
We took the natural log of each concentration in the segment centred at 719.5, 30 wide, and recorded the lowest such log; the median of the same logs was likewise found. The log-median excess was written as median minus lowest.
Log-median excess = 0.11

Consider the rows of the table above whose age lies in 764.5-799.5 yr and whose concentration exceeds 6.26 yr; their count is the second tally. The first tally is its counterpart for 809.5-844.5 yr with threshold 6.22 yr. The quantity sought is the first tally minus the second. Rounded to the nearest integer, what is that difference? -3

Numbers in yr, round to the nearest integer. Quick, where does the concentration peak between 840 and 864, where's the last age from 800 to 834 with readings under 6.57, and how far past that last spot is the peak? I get 30 yr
